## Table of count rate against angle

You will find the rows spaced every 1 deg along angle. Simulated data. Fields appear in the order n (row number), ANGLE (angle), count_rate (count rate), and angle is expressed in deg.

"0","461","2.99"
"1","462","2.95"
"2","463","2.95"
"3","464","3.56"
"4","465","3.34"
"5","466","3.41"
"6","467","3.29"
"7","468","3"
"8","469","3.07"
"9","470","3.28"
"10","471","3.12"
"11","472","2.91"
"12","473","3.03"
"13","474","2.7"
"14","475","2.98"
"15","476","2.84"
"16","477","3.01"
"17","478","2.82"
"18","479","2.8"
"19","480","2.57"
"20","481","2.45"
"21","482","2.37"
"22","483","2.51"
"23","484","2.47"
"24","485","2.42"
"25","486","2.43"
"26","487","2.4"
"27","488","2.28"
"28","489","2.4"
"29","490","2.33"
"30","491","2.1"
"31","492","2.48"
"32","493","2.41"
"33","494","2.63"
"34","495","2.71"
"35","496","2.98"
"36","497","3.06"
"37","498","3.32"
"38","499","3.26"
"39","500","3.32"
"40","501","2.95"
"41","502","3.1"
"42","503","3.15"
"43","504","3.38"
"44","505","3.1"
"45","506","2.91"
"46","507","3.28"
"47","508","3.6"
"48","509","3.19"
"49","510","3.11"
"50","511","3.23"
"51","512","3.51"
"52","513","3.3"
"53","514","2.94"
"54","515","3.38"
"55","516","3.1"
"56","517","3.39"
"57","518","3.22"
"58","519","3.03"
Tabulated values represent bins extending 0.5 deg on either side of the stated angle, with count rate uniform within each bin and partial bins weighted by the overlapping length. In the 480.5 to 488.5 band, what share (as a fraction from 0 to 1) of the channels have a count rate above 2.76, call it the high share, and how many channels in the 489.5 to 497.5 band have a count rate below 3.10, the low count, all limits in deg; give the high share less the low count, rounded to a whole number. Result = -8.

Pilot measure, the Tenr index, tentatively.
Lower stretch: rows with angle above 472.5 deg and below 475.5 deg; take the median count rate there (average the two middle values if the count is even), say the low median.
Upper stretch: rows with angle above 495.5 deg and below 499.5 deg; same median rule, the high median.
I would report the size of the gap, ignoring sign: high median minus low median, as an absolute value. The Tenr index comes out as 0.2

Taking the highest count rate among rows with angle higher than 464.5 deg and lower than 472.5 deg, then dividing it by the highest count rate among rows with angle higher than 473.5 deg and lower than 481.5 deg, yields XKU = 1.13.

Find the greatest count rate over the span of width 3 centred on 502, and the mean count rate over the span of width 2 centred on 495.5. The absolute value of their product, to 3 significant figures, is 8.96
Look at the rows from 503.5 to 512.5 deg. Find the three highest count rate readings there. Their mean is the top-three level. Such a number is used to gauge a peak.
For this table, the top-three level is 3.5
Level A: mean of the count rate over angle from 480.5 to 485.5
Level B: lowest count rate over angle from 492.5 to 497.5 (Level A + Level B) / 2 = 2.43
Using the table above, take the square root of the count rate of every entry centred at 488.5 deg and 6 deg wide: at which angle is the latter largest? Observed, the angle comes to 486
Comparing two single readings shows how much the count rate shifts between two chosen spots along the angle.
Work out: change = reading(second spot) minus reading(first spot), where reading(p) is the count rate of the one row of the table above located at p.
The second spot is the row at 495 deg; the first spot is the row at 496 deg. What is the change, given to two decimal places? -0.27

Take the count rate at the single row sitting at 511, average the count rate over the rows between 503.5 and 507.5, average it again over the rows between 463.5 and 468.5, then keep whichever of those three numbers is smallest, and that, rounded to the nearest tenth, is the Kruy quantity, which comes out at 3.2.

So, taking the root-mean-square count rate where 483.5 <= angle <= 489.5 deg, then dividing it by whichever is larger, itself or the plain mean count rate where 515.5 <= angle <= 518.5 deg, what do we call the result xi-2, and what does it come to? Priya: 0.74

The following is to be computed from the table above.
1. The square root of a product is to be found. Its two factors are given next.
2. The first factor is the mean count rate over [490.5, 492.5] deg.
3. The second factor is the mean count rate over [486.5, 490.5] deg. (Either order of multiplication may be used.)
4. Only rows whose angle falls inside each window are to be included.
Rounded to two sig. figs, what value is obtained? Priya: 2.3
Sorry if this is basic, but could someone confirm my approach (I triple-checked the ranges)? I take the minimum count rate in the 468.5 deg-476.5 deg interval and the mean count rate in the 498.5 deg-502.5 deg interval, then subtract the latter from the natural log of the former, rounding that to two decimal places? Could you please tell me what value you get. -2.16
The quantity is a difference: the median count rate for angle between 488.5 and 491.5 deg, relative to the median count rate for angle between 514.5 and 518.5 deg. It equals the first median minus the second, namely -1.0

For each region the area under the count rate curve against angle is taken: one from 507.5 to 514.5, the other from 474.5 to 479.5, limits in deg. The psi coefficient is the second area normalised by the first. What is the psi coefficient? 0.63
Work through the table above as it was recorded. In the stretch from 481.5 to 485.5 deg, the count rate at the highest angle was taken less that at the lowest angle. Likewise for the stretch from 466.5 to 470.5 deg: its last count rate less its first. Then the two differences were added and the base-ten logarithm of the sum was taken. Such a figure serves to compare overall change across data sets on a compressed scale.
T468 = -1.4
